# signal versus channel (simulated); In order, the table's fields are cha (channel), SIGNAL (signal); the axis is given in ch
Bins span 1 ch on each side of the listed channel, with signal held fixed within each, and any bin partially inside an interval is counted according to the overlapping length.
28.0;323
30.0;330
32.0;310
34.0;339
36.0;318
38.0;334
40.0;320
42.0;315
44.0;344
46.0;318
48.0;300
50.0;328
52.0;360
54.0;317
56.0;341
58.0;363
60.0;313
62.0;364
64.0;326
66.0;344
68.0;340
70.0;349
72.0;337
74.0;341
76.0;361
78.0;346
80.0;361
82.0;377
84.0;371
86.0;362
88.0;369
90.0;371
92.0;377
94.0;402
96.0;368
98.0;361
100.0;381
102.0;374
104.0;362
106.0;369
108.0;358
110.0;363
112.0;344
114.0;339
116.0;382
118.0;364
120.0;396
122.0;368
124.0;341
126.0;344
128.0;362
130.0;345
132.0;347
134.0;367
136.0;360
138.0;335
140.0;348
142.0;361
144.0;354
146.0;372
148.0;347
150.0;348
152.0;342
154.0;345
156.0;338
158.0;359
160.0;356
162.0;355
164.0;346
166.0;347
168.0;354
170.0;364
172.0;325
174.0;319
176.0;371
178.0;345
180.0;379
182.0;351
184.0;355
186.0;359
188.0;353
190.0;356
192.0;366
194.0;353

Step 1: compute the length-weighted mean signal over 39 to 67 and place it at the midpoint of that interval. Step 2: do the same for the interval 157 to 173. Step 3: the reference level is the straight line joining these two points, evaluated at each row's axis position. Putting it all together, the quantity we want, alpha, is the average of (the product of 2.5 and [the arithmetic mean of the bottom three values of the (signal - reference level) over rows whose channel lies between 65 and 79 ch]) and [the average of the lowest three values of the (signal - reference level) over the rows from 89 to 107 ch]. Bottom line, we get 17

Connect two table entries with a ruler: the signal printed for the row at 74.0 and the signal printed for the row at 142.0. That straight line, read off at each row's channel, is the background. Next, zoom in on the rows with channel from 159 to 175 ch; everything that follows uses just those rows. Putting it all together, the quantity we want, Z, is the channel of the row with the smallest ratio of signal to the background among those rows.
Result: 174.0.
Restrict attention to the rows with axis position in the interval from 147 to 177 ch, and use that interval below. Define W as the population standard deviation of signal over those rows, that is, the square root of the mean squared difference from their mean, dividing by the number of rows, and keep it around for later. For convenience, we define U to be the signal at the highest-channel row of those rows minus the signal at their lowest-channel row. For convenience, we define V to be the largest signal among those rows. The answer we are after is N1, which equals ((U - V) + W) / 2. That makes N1 -167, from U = 24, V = 371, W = 13.1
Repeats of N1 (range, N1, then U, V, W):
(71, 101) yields -171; 44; 402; 15.9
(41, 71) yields -155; 34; 364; 19.2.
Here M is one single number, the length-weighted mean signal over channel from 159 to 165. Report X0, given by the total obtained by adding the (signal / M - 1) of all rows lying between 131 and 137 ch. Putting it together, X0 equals 0.05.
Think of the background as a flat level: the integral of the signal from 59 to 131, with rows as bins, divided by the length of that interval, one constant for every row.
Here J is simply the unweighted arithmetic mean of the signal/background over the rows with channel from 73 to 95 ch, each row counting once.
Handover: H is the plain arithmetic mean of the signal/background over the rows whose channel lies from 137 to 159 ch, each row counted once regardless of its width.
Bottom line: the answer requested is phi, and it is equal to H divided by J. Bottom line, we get 0.95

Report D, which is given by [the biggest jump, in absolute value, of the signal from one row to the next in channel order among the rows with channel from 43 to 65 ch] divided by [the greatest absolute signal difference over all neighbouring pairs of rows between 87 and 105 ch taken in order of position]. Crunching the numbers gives 1.5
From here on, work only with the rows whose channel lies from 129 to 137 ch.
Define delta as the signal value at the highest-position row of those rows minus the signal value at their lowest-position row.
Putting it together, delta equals 15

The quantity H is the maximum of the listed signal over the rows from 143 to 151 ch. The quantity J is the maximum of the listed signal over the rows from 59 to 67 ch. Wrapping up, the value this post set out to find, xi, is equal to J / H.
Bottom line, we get 0.98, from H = 372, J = 364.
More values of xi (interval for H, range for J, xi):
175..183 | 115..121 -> 1.04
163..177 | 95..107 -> 1.03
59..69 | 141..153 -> 1.02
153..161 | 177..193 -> 1.06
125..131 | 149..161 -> 0.99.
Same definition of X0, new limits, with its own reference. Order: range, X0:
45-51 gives -0.32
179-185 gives 0.08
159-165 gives 0.00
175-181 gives 0.11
